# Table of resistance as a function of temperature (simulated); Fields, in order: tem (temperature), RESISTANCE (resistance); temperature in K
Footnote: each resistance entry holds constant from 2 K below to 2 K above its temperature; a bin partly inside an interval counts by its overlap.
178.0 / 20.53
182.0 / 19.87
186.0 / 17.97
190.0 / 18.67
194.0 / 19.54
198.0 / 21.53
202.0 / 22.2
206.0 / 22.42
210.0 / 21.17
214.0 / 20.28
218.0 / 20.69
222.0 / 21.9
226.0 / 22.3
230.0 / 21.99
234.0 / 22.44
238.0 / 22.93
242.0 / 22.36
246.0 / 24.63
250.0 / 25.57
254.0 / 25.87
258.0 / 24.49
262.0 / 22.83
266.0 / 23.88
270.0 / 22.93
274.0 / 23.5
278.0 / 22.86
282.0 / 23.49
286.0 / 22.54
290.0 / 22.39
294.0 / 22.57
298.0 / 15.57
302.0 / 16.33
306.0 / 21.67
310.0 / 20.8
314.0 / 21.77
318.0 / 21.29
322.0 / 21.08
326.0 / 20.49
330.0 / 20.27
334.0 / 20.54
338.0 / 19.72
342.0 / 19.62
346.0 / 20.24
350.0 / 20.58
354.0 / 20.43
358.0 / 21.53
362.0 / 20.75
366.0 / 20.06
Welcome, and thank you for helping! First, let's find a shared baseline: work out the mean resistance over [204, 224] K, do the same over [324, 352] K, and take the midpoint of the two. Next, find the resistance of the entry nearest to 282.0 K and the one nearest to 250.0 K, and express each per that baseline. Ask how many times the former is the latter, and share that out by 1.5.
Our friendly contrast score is 0.61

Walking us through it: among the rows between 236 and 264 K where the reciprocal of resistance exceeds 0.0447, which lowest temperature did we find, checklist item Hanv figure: 242.0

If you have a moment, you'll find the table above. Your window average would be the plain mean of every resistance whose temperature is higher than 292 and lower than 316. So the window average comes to 20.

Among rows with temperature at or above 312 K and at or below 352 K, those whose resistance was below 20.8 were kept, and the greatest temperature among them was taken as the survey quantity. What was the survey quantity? 350.0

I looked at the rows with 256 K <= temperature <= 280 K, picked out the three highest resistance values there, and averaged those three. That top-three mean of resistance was 24.0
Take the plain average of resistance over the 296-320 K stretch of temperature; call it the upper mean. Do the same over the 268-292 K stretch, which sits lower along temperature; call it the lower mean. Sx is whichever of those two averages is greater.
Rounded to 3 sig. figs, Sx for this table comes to 23.0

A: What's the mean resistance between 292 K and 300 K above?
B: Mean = 19.1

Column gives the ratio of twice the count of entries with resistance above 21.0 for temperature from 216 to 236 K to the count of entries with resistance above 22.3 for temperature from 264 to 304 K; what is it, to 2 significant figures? 1.0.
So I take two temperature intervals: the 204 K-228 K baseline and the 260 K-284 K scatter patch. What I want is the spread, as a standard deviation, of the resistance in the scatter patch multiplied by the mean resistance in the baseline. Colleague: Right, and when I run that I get 9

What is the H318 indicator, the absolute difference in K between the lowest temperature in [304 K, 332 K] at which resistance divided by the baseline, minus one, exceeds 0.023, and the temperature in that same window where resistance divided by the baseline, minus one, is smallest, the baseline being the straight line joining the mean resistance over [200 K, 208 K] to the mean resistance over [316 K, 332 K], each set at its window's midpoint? 24 K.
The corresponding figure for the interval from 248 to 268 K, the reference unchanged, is 12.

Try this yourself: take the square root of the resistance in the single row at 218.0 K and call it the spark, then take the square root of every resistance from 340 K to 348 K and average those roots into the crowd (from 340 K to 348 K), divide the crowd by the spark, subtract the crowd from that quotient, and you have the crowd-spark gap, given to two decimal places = -3.48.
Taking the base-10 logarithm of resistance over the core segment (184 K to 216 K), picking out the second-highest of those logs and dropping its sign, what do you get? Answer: 1.35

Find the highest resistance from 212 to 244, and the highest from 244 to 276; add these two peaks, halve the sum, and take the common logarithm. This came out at 1.39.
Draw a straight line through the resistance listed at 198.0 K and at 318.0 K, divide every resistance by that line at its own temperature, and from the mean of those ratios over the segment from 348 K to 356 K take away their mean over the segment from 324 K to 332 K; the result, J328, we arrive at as 0.01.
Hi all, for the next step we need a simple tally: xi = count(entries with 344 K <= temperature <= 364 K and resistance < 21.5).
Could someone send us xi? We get 4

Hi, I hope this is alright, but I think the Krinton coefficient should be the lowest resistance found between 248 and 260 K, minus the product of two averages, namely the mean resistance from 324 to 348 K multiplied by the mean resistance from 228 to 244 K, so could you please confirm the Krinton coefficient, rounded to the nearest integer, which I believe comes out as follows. -427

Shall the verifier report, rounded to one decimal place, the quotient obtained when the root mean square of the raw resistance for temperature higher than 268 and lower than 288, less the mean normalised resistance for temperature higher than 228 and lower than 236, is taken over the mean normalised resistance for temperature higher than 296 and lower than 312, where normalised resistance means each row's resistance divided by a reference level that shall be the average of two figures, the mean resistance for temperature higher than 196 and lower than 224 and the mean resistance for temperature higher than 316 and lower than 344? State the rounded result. 24.8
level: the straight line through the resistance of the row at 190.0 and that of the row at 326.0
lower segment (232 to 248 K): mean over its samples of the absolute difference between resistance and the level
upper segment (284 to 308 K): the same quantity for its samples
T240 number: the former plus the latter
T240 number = 6.6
